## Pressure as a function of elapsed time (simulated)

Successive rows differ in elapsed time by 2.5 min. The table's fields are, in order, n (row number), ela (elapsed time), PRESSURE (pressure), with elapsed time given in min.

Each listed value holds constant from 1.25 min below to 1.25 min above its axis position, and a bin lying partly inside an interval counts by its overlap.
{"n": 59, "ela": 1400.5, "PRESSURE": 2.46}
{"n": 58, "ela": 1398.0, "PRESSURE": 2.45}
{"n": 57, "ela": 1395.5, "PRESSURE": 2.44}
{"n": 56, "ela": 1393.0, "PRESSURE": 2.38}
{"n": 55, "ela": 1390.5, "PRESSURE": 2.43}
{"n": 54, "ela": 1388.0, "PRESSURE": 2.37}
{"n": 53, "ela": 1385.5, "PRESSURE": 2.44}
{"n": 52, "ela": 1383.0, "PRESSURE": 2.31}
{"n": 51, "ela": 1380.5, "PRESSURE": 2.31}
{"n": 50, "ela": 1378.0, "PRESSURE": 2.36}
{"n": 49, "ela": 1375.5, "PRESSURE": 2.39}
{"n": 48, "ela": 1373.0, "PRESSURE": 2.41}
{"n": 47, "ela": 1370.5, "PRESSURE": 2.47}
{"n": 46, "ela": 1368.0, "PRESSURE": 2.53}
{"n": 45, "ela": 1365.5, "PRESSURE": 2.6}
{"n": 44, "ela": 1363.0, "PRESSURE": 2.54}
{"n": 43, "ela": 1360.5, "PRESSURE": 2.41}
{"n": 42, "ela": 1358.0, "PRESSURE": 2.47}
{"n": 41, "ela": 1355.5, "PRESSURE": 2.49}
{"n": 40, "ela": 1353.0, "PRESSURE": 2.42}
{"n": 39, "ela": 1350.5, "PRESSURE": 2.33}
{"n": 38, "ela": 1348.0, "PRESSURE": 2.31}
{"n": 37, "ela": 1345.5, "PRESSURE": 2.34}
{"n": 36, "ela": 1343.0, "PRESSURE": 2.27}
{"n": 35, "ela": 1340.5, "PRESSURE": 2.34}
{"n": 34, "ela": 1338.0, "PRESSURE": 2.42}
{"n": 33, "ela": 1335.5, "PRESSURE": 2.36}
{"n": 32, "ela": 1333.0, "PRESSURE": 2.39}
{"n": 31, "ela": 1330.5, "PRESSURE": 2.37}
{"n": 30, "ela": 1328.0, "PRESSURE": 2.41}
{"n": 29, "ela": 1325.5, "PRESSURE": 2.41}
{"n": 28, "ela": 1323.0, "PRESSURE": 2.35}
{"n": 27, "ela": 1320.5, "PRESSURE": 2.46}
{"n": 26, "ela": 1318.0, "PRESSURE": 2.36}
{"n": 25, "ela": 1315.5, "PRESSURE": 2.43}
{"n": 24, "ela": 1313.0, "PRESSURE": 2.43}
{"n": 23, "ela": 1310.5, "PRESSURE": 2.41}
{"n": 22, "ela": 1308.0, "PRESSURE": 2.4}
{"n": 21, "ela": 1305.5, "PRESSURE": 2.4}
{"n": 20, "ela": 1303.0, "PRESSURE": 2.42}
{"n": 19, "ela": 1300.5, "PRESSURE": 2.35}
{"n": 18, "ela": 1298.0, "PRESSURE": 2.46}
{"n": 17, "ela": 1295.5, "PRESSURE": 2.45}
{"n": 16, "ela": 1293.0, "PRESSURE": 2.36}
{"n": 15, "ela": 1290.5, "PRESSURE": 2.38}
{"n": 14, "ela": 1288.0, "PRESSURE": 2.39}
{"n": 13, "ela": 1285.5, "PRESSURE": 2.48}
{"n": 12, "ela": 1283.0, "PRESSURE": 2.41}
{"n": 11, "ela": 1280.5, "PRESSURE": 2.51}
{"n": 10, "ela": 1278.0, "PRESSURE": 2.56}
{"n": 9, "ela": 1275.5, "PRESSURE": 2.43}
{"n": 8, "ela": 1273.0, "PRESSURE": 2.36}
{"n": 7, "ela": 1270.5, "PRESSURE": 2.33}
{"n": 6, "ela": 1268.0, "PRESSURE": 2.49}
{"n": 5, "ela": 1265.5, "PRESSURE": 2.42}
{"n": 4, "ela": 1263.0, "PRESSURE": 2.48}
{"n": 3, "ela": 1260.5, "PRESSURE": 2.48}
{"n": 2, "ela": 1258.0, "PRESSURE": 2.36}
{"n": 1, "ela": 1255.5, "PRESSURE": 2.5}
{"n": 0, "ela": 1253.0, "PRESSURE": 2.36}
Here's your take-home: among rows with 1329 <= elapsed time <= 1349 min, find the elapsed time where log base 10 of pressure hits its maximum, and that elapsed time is 1338.0 min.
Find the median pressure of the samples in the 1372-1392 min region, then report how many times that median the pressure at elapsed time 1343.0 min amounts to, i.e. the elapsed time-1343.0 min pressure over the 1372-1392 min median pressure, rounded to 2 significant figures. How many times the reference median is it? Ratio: 0.95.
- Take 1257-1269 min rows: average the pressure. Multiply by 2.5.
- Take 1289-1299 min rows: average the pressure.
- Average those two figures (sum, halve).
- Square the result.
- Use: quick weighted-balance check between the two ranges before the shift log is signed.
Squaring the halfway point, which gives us 18.2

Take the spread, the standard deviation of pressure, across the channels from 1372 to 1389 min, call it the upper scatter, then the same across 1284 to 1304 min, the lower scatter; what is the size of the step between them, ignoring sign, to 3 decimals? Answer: 0.000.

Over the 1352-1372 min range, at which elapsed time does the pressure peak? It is 1365.5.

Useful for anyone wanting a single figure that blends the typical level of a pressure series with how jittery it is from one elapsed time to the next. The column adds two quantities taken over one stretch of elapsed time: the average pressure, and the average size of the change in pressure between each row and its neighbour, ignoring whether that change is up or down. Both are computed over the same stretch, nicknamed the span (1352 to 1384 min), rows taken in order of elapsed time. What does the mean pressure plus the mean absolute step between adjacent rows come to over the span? 2.49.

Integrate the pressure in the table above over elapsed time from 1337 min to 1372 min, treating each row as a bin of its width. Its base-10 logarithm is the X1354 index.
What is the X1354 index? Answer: 1.93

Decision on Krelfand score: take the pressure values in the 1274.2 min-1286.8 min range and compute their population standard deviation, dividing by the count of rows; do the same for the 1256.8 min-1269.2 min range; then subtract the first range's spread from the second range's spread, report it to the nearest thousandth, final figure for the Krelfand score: -0.005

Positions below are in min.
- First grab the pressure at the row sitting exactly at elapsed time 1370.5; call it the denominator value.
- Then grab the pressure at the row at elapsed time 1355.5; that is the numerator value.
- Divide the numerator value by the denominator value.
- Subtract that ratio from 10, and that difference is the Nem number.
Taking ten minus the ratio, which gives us 8.99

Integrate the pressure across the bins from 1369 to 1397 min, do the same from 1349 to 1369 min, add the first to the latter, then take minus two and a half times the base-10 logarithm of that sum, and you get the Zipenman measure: -5.2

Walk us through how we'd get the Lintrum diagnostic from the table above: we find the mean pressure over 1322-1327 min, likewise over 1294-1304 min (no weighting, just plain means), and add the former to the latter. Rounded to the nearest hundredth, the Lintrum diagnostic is 4.80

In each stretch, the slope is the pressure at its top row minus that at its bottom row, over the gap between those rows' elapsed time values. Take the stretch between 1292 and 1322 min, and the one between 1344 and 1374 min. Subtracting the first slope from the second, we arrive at -0.0011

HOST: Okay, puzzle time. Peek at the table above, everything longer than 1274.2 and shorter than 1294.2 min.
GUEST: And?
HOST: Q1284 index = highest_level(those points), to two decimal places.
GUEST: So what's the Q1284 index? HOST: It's 2.56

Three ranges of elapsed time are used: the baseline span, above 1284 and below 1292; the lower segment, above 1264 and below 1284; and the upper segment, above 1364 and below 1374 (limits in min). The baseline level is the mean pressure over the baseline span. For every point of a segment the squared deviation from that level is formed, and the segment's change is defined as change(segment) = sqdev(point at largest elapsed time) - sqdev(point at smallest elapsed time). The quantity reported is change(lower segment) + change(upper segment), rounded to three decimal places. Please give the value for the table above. -0.034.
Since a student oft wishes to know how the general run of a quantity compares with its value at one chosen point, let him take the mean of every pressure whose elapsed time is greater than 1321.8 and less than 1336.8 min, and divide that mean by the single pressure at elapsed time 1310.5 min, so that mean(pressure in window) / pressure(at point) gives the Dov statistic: 0.99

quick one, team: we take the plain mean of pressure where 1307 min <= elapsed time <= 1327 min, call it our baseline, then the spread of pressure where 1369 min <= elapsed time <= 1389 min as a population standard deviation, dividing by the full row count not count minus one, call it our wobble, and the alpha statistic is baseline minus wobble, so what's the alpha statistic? 2.353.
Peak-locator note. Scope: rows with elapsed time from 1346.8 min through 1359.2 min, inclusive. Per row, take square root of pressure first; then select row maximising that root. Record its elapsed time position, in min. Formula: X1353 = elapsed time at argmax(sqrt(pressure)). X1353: 1355.5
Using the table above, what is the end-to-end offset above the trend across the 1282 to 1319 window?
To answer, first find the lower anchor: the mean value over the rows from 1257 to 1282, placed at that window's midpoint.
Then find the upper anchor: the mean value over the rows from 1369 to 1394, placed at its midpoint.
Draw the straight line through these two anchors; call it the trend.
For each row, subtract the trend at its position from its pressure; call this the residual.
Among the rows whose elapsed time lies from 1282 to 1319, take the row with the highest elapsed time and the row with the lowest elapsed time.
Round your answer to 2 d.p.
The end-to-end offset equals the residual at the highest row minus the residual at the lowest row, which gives -0.03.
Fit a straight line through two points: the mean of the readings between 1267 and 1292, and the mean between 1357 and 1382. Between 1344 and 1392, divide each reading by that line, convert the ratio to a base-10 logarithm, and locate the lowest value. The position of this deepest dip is 1383.0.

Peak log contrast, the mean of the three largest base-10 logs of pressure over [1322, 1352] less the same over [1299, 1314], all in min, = -0.0012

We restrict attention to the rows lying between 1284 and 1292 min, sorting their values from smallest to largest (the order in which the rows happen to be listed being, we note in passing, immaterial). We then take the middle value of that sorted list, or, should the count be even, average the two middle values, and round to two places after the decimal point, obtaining 2.39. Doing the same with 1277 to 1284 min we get 2.51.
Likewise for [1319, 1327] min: 2.41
